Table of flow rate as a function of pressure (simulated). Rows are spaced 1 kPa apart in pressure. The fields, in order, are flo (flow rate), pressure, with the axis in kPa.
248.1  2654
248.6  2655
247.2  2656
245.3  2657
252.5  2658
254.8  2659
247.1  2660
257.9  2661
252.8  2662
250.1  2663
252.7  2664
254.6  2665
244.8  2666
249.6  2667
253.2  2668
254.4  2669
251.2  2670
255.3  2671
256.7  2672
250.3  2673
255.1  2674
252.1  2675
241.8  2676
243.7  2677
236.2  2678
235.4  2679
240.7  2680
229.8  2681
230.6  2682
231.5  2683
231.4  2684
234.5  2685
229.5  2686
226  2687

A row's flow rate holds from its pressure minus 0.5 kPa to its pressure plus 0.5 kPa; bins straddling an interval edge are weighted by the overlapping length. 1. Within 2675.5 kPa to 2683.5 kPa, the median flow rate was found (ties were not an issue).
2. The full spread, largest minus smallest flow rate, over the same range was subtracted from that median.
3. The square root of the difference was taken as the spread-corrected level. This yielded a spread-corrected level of 14.9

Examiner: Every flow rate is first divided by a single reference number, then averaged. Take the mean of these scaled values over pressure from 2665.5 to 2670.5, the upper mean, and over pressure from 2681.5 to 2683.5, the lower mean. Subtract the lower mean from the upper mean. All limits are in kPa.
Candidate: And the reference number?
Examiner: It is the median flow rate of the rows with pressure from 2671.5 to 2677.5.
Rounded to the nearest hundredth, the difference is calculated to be 0.08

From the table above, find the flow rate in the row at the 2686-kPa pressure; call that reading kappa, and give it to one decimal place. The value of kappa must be 229.5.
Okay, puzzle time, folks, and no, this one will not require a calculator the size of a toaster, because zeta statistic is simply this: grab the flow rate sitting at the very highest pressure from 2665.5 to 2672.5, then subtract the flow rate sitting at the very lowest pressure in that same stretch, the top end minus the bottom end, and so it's 12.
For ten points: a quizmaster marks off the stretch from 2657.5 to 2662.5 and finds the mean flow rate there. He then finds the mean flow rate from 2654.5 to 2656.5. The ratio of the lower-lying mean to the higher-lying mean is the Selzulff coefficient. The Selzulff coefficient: 0.980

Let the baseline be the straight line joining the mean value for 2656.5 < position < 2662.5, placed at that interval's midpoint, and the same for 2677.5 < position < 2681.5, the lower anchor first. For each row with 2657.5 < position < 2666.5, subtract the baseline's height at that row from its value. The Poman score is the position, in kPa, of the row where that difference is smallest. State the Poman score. 2660 kPa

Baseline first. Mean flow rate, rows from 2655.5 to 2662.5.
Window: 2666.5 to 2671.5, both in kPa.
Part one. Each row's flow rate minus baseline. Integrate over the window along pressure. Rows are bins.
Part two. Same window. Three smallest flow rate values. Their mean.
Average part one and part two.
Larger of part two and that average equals 251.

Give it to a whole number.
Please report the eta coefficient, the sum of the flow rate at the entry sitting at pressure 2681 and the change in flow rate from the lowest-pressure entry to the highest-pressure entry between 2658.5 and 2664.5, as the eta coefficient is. 228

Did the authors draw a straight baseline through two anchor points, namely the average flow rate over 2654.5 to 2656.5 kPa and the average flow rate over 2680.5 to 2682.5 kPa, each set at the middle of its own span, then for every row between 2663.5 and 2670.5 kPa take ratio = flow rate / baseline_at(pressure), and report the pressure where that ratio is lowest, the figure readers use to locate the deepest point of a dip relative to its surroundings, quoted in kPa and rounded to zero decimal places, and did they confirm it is 2666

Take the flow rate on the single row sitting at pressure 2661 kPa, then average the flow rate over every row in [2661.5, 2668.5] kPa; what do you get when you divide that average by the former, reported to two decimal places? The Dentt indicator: 0.97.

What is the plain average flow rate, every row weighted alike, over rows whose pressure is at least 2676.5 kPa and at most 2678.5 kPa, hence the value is 240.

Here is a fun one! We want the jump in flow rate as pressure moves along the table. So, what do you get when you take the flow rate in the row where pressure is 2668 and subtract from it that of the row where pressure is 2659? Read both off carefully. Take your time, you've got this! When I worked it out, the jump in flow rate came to -2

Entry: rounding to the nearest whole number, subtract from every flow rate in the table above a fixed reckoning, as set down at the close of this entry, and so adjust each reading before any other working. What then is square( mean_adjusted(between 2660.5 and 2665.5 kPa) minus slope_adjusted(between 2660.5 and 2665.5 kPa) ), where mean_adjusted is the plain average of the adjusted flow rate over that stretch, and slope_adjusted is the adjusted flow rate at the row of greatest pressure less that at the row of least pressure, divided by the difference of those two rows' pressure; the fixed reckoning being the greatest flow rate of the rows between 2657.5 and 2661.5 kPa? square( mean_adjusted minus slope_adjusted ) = 12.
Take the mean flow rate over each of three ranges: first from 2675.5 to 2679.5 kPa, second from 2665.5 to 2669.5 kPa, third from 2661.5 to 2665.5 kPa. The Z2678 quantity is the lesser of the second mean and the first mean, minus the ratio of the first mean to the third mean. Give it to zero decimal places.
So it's 238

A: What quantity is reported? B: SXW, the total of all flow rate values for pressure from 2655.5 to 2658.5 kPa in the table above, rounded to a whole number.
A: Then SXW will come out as 745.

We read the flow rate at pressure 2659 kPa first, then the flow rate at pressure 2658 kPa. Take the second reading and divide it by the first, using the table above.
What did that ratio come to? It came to 0.99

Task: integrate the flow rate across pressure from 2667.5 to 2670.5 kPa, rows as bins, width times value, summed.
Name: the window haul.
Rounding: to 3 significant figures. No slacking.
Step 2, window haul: 759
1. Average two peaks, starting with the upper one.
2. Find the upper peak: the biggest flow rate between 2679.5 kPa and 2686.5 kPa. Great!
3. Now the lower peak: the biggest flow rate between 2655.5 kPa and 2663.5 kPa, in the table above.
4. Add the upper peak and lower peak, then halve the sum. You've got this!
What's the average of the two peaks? 249.3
